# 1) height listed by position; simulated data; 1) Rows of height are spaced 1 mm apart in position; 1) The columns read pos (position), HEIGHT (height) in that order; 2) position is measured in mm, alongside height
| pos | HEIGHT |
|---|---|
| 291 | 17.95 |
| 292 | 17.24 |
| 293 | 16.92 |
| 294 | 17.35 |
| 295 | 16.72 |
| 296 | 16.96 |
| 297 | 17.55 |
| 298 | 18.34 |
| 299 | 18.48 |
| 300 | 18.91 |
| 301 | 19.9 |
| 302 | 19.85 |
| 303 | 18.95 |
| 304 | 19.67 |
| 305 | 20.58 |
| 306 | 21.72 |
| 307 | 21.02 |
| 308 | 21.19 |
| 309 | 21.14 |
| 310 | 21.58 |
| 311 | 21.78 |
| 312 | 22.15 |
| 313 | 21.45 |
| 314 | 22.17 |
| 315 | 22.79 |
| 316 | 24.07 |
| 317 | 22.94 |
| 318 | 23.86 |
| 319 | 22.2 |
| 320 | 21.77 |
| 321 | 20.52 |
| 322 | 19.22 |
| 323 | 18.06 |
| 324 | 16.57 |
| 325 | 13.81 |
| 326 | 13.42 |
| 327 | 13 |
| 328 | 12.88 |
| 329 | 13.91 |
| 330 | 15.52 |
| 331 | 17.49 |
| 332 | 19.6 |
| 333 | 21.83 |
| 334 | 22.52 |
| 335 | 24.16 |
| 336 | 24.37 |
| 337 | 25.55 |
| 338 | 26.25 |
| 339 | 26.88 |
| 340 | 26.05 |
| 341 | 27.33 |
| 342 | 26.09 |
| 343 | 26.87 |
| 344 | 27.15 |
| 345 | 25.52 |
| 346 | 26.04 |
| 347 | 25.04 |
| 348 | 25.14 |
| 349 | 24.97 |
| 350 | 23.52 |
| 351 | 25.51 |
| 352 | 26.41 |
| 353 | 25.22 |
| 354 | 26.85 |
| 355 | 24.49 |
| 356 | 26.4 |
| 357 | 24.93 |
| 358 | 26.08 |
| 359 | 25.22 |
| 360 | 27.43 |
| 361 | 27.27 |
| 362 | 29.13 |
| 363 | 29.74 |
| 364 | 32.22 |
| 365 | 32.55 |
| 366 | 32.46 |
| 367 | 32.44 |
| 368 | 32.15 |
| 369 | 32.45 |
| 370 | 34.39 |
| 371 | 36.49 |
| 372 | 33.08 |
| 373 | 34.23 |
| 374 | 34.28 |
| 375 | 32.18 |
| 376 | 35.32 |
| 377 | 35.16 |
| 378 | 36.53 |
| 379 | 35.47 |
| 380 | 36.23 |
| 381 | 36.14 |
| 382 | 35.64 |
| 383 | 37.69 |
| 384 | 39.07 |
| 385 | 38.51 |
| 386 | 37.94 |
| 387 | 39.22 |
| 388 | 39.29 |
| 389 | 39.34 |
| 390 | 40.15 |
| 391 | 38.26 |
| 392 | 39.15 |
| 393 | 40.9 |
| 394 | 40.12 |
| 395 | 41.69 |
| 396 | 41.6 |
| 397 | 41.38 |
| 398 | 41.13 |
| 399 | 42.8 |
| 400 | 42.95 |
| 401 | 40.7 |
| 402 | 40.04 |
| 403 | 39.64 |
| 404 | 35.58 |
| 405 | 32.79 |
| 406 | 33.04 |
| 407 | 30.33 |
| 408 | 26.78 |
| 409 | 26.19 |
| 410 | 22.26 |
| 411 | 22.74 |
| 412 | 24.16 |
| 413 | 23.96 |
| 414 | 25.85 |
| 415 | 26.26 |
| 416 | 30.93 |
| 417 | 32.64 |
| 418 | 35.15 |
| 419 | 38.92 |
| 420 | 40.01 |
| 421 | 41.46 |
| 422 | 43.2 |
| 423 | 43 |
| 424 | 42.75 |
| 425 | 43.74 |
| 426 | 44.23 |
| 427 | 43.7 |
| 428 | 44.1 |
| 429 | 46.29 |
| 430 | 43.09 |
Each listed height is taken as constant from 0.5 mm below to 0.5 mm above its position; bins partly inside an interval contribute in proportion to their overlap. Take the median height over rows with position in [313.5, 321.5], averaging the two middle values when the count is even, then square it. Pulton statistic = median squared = 506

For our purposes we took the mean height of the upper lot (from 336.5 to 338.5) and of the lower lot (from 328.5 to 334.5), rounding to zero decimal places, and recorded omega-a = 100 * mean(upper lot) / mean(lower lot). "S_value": 140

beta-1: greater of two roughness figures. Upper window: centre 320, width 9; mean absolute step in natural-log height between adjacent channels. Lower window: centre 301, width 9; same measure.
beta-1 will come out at 0.057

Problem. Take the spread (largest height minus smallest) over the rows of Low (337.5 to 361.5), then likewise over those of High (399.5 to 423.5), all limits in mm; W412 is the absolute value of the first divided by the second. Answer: 0.19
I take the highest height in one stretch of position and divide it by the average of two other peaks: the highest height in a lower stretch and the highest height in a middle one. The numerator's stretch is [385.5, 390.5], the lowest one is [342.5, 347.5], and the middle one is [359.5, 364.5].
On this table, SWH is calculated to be 1.35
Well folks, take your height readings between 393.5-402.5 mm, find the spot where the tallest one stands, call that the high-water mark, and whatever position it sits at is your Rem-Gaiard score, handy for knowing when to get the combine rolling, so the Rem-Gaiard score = 400 mm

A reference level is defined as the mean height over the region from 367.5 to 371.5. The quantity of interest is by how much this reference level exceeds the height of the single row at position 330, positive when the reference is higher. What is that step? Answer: 18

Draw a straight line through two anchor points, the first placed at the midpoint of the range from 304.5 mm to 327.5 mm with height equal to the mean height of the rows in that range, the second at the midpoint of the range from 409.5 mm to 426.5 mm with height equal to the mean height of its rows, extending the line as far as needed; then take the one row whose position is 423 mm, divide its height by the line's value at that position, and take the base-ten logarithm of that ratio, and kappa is 0.091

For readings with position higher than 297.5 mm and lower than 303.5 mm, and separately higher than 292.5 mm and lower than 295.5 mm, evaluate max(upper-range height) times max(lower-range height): 345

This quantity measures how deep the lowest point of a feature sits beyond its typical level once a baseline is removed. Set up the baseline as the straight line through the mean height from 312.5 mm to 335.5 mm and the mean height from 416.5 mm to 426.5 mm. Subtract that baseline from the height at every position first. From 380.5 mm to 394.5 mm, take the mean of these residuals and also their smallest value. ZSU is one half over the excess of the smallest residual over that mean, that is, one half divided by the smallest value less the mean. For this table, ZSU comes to -0.27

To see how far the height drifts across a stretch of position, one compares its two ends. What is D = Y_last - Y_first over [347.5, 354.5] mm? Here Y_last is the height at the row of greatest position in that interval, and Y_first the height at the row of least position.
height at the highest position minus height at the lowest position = 1.7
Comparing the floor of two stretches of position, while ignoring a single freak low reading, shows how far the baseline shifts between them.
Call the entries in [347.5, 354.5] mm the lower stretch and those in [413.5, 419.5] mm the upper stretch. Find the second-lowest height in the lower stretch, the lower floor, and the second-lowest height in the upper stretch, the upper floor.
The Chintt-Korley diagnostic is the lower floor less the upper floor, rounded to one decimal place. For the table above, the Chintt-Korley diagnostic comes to -1.3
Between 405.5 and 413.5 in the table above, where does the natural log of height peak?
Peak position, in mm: 406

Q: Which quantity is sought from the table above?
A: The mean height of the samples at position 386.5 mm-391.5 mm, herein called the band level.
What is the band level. 39.3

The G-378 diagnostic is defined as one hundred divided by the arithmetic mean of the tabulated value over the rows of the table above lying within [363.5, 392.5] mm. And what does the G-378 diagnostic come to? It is 2.8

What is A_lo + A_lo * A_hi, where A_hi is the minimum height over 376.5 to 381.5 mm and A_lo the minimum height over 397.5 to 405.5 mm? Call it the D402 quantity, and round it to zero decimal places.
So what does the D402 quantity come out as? 1186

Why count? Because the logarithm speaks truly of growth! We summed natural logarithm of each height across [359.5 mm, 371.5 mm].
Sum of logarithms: 41.4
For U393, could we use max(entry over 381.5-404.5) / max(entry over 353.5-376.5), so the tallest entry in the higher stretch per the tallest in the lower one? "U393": 1.18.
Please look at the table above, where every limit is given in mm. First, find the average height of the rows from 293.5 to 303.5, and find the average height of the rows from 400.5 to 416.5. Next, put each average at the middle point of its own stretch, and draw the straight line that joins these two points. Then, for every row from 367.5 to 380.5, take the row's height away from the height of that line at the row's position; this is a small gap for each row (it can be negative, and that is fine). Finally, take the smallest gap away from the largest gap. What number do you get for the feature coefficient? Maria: 4.7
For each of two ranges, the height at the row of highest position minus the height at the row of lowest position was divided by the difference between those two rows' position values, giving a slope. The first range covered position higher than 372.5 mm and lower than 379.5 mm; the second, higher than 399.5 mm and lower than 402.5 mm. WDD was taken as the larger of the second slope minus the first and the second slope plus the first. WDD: -1.2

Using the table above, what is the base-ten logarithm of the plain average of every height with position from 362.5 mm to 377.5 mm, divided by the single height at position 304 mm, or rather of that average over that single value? 0.228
